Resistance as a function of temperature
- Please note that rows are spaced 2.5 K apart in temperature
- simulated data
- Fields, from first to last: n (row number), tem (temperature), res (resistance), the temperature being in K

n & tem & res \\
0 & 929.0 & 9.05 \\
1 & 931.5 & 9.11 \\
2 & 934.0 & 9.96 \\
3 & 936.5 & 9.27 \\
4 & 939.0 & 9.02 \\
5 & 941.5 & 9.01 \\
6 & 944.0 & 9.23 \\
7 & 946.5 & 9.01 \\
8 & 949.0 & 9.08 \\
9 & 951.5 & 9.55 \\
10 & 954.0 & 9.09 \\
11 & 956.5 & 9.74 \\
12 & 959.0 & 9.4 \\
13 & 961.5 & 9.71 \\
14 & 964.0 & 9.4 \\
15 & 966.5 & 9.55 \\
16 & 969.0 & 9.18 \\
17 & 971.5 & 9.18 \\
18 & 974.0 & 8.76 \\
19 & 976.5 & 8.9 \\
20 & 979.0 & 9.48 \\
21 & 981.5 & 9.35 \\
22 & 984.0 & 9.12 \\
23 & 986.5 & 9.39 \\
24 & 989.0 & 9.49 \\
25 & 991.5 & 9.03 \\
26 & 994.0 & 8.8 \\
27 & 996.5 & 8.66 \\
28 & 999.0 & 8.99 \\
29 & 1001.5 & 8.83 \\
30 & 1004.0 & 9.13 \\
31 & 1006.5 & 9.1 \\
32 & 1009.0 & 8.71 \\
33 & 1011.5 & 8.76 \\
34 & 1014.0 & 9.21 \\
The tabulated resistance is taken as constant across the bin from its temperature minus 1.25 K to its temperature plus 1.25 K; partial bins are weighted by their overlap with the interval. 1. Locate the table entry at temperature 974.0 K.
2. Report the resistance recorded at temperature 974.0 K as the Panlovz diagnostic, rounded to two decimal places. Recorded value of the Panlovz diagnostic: 8.76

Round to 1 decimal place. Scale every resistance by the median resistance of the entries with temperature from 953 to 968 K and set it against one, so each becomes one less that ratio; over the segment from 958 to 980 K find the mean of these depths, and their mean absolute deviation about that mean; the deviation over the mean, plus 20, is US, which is 21.3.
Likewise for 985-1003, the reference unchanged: 20.5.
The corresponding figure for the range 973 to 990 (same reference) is 20.9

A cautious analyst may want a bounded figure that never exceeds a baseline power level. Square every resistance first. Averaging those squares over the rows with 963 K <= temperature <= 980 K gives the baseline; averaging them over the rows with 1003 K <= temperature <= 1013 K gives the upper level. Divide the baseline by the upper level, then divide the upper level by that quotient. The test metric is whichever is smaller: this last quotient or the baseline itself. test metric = 75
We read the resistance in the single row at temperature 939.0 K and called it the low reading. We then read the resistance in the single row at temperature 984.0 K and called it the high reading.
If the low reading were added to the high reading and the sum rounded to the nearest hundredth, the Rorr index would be 18.14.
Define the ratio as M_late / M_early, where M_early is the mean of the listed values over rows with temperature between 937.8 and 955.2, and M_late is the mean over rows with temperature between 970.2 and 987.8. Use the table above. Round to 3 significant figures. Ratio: 1.00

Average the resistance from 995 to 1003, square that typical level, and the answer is 78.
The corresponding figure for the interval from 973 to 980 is 82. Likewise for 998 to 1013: 80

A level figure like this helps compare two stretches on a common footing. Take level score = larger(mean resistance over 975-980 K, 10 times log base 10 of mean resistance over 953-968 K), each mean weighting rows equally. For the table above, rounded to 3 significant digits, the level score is 9.77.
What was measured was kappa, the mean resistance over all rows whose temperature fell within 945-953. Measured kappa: 9.21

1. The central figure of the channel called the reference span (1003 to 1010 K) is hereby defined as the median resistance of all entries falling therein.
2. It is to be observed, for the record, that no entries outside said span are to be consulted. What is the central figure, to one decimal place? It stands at 9.1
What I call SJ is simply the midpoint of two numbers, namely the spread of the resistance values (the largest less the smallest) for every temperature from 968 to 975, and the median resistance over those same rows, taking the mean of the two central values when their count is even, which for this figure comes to 4.80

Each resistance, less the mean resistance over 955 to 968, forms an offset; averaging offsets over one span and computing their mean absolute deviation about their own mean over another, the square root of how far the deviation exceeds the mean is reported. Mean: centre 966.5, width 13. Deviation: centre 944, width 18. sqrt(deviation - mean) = 0.56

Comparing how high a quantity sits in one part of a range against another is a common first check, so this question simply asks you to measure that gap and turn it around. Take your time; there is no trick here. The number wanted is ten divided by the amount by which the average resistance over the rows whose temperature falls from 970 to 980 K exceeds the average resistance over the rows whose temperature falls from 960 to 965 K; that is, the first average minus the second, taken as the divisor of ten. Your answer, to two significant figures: -21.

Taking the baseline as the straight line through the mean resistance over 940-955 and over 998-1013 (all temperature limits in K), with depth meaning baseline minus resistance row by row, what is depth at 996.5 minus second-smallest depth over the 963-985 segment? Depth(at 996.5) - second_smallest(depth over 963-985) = 0.7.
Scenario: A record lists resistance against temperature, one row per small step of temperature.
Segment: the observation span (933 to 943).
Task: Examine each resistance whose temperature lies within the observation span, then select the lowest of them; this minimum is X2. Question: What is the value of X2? 9.01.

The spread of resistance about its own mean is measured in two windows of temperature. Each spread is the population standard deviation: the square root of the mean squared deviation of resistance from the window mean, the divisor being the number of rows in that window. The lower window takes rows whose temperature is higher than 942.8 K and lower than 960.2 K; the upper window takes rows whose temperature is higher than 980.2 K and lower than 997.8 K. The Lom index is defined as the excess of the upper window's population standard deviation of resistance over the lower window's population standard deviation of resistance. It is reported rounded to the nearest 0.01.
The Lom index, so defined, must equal 0.04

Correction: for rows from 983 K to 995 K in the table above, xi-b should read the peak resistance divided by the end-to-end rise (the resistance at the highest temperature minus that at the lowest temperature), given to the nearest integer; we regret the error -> -30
